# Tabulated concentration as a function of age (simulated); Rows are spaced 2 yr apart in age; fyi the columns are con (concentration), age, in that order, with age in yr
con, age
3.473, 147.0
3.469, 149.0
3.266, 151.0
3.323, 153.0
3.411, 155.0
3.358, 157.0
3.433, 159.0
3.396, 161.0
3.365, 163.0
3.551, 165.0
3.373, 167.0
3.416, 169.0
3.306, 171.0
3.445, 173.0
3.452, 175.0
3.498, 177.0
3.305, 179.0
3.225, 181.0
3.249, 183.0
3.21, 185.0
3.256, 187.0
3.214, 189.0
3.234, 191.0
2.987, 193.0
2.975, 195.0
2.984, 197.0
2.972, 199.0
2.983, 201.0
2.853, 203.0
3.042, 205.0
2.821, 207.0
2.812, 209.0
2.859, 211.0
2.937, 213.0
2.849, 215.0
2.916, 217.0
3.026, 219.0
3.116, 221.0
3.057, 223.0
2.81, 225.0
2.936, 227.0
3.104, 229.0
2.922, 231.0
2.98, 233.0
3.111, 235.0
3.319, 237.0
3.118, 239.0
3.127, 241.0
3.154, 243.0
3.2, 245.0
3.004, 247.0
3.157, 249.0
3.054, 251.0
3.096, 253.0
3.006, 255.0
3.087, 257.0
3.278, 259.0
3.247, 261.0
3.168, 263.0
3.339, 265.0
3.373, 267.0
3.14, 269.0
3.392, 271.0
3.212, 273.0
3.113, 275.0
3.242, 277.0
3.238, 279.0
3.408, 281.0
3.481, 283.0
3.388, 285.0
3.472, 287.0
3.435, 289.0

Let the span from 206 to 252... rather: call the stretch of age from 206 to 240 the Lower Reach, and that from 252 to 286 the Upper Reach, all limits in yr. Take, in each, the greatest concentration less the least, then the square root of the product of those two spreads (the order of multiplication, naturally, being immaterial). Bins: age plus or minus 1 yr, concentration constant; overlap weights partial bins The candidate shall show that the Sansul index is 0.49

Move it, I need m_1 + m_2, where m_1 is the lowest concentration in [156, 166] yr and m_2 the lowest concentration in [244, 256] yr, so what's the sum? 6.36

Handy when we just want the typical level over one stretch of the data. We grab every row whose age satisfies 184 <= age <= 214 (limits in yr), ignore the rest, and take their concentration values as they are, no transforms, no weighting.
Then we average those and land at 3.01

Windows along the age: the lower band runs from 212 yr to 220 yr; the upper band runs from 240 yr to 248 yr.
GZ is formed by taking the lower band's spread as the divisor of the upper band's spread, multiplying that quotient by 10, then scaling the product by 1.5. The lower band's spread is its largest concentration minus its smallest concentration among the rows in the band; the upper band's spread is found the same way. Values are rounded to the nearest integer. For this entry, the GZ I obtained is 17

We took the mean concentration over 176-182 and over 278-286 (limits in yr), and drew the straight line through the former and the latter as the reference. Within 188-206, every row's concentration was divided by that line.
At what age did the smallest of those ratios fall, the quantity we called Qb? 203.0 yr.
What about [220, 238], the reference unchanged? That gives 225.0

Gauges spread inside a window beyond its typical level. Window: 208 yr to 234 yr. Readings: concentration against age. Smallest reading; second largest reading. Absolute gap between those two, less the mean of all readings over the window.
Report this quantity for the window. -2.65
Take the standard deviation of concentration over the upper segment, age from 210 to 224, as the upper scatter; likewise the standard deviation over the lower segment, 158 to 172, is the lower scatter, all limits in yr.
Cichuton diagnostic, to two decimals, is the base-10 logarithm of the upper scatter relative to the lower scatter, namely 0.13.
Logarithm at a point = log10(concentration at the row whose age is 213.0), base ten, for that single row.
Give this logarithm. 0.468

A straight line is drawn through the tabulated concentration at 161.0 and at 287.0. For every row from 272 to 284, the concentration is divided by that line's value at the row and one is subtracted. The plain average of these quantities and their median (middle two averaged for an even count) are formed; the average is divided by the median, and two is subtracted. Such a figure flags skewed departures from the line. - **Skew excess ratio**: -1.19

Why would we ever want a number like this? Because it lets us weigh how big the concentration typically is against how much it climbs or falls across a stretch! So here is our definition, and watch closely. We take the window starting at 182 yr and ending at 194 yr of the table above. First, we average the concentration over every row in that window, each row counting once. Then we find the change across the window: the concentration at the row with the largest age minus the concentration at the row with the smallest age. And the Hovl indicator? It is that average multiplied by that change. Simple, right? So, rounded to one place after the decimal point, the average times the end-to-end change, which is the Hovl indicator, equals -0.8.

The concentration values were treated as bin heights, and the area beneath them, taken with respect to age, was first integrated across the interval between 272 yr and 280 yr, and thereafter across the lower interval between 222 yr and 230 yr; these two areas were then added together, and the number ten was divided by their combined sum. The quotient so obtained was 0.202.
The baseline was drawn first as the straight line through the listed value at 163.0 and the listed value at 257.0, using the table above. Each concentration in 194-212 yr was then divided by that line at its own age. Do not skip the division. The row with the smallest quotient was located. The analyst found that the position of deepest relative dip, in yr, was 209.0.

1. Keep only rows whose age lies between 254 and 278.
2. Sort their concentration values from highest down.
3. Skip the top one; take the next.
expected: 3.373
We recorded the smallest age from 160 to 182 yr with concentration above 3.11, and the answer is 161.0 yr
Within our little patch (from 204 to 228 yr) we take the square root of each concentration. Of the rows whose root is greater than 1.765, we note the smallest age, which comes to 221.0 yr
